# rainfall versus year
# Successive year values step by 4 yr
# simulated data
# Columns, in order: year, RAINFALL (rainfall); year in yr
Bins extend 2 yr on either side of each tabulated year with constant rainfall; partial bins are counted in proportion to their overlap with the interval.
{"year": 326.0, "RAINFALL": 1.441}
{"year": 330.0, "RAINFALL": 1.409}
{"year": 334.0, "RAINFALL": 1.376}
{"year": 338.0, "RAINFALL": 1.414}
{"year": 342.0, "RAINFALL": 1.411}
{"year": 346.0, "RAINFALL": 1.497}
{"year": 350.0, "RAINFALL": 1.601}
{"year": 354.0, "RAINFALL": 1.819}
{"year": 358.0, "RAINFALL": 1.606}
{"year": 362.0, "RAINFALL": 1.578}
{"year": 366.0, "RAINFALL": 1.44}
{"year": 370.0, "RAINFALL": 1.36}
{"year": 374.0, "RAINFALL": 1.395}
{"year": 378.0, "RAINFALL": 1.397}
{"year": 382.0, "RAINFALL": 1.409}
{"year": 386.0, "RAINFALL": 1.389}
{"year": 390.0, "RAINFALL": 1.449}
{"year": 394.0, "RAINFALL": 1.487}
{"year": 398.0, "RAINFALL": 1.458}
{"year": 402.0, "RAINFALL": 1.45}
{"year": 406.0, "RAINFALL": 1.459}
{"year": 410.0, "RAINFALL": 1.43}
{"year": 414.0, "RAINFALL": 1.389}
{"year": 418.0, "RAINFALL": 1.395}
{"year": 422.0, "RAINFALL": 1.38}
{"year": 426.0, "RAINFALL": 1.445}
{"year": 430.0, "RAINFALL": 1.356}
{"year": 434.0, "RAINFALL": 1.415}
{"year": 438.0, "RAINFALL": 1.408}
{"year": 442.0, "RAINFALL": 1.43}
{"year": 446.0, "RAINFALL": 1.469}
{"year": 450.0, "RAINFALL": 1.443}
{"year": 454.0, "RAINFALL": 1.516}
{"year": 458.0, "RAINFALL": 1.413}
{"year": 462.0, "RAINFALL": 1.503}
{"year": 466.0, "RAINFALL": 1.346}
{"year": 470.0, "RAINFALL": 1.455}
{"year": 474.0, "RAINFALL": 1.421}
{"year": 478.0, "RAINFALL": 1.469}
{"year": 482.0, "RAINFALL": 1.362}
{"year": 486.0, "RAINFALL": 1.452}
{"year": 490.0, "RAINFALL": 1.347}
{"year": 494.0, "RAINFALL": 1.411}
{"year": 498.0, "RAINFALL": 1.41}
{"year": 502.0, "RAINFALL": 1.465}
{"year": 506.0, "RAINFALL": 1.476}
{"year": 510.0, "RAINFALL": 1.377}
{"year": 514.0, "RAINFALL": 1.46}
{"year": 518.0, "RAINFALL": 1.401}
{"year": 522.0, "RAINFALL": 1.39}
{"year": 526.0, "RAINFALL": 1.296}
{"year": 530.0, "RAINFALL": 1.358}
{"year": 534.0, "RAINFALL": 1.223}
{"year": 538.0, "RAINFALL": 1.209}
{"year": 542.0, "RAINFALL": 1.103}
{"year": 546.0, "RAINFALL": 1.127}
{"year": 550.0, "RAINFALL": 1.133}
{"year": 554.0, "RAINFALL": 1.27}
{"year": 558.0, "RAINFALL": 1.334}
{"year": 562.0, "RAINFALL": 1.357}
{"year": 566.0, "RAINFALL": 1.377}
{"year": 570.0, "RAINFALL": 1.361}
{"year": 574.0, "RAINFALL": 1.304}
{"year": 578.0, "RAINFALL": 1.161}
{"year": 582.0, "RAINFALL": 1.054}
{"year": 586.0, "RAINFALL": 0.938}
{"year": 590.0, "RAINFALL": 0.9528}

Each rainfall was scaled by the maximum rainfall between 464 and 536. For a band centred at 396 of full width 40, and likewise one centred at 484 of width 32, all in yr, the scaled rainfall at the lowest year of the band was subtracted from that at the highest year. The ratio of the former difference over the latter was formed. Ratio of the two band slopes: 0.18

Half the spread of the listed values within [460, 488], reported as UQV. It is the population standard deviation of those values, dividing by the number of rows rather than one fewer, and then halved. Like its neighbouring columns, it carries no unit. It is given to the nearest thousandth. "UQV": 0.027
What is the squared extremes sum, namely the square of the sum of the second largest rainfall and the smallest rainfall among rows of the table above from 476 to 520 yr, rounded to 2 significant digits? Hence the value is 7.9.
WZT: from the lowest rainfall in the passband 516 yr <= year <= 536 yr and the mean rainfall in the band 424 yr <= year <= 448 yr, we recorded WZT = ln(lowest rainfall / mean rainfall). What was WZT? -0.15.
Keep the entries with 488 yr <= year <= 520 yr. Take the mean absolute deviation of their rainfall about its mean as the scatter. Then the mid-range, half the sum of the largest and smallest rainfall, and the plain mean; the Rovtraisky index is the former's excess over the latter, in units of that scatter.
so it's -0.19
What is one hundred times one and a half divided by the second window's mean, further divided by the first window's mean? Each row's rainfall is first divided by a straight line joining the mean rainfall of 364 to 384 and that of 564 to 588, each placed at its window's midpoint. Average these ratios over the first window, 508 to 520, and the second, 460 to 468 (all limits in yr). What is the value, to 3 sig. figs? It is 123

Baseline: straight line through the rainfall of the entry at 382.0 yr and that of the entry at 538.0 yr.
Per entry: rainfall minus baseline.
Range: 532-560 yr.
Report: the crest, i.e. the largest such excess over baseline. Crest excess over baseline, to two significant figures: 0.15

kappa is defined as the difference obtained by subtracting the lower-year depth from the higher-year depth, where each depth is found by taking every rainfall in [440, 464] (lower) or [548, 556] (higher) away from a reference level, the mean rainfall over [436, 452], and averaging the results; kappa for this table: 0.26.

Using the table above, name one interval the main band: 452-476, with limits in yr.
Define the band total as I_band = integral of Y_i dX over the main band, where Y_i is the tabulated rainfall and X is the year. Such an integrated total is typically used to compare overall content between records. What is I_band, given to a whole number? 35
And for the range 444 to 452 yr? 12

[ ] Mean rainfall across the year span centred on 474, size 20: 1.41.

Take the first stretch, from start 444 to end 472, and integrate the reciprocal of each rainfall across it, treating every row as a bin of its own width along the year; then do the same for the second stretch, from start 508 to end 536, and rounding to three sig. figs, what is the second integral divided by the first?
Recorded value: 1.07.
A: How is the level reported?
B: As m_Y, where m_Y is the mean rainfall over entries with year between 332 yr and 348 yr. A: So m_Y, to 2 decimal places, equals 1.42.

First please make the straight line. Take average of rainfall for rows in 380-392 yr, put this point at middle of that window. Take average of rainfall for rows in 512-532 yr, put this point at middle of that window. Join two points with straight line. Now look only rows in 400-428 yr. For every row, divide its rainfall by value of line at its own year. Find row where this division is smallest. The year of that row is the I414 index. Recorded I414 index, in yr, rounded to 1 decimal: 422.0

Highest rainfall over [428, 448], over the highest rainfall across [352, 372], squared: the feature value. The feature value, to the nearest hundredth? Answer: 0.65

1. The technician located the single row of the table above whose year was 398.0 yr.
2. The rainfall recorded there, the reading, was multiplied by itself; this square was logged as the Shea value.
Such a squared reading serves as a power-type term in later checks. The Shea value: 2.13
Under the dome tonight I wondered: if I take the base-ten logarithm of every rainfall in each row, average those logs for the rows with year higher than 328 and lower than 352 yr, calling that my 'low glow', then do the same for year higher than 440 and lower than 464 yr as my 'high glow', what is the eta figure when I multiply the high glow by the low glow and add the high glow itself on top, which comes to 0.191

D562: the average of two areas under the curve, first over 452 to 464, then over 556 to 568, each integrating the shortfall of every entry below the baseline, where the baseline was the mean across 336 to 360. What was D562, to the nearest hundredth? 1.70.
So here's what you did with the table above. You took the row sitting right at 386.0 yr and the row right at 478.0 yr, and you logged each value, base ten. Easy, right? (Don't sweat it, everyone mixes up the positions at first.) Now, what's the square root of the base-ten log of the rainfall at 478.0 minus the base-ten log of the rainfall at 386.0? 0.16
